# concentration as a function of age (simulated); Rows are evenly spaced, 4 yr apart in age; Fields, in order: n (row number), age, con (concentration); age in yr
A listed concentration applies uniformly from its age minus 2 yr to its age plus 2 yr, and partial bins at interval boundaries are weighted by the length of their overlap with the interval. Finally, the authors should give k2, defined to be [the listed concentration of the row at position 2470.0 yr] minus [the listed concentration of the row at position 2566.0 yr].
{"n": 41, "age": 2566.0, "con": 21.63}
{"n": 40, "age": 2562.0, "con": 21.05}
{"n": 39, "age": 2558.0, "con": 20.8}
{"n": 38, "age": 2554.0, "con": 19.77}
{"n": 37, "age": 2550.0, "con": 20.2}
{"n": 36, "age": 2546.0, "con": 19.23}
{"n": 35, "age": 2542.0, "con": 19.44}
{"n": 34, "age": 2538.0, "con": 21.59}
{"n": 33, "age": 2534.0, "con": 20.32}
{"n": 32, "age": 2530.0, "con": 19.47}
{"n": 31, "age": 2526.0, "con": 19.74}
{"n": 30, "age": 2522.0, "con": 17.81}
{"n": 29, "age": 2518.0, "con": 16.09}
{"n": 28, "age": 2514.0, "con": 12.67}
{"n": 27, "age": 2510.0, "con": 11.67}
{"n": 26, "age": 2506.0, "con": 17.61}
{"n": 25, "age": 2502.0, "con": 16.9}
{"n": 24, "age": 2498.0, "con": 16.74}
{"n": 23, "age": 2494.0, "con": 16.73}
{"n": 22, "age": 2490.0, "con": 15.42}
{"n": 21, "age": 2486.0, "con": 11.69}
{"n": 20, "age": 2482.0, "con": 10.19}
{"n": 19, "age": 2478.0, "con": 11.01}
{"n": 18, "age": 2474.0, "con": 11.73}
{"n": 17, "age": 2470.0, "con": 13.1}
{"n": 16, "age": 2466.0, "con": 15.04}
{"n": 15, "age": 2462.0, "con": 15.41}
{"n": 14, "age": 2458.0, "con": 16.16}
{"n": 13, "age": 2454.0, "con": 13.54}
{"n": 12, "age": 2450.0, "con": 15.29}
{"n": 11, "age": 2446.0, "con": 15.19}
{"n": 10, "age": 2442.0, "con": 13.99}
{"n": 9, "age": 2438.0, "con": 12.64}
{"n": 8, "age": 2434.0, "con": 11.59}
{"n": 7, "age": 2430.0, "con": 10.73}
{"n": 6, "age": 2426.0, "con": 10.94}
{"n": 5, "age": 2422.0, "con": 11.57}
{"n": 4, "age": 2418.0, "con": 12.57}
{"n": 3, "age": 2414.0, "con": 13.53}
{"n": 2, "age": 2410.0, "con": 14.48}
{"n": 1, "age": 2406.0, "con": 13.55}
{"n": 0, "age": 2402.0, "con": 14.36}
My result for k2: -9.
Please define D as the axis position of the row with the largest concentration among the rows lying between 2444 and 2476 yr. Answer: 2458.0 yr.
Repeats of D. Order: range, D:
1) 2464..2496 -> 2494.0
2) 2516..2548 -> 2538.0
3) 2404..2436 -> 2410.0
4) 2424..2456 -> 2450.0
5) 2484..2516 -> 2506.0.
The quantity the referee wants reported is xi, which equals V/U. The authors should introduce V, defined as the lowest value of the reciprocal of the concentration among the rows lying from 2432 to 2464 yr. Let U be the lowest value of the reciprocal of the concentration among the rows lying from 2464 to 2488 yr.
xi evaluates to 0.9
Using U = 0.066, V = 0.0619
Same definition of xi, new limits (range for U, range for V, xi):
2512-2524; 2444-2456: 1.2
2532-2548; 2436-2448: 1.4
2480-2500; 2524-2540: 0.8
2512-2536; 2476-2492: 1.3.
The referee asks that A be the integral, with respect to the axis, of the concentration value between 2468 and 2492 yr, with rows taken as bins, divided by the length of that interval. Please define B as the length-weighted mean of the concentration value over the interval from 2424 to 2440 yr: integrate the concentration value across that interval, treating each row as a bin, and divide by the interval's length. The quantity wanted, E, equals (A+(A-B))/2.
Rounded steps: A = 12.2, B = 11.5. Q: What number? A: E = 6.5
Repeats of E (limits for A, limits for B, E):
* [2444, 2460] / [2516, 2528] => 6.1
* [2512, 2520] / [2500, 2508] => 5.8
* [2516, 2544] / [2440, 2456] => 12.0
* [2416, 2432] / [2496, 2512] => 3.6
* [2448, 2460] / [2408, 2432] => 8.8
